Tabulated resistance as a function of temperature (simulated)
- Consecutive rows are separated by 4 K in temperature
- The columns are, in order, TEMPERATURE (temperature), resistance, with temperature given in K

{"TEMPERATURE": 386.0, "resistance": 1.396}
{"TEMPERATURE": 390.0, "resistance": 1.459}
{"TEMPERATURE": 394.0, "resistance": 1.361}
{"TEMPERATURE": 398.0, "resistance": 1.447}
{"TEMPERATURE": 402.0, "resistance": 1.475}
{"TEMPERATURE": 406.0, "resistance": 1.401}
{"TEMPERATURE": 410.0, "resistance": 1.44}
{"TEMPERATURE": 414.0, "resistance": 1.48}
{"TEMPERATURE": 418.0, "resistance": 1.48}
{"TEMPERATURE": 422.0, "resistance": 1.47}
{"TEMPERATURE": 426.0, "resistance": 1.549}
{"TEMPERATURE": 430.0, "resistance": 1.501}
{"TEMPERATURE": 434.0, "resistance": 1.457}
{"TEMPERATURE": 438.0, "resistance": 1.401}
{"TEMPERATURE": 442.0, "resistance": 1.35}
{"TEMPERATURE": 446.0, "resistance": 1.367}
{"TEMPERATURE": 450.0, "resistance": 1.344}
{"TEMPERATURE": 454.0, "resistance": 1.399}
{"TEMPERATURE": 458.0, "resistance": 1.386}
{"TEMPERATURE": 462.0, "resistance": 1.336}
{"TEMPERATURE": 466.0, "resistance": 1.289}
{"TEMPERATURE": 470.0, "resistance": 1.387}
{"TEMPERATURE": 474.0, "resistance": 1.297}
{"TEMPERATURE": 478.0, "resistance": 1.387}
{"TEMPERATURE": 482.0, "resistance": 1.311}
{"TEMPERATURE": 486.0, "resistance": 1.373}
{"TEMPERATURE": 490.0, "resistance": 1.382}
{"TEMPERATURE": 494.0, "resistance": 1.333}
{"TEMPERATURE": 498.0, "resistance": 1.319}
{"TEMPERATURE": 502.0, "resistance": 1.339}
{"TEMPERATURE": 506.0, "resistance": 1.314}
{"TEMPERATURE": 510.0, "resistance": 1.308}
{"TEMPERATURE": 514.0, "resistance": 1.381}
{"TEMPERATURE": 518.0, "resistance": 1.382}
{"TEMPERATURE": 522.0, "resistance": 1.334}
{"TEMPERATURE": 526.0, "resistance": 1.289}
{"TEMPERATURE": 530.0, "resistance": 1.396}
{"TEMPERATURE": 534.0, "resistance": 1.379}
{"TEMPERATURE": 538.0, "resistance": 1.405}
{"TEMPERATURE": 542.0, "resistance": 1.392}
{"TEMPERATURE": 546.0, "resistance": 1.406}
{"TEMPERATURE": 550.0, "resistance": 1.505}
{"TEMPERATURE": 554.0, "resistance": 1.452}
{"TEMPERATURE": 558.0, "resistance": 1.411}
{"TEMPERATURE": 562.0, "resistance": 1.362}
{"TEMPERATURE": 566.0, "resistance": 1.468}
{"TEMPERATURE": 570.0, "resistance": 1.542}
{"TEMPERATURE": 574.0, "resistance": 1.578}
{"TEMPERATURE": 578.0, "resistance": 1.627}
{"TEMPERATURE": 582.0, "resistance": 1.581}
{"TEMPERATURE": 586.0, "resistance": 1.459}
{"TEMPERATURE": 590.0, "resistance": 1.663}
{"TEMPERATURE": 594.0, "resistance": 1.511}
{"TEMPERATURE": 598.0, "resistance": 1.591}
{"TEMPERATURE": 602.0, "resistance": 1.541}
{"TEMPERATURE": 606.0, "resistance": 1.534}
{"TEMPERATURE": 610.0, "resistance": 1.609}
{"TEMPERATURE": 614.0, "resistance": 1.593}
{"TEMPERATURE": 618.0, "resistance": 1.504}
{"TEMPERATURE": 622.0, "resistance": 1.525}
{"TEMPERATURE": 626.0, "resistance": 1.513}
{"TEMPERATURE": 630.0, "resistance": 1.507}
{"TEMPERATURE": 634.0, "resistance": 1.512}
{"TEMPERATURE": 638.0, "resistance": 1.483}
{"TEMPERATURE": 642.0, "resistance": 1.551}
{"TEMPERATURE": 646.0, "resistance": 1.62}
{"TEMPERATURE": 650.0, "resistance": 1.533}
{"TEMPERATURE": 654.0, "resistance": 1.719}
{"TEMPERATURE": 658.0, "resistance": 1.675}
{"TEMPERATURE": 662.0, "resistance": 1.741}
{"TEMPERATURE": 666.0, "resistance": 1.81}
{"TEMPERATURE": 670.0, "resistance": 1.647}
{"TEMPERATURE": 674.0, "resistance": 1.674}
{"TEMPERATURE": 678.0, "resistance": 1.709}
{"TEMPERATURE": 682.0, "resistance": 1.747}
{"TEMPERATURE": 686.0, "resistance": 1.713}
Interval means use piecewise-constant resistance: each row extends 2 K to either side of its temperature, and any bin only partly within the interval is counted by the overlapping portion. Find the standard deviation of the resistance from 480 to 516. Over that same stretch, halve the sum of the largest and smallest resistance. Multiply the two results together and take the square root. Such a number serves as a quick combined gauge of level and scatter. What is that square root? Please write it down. 0.20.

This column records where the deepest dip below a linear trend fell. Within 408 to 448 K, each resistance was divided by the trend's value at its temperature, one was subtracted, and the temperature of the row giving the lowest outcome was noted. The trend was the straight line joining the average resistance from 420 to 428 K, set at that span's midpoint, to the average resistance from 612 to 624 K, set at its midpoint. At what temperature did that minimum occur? 442.0 K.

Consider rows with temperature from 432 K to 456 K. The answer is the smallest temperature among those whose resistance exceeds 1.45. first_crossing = 434.0 K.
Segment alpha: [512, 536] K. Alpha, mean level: 1.36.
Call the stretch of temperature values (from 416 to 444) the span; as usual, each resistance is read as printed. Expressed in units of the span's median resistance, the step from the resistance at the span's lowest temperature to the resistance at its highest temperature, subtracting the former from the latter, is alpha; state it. -0.088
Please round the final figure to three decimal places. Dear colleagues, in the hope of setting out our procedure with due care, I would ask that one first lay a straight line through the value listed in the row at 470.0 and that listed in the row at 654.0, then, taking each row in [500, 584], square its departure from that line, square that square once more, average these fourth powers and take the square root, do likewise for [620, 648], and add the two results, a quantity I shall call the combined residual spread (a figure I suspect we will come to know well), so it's 0.043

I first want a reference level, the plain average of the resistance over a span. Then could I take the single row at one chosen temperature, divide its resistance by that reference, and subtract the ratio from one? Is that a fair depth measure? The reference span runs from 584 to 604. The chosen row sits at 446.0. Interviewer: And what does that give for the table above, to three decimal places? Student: 0.120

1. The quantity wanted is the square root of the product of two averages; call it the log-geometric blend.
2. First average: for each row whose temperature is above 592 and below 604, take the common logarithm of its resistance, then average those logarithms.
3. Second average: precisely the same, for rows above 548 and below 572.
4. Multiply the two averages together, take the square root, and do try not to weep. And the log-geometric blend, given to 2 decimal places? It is 0.18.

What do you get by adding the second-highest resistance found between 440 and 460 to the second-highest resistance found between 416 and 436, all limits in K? 2.89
